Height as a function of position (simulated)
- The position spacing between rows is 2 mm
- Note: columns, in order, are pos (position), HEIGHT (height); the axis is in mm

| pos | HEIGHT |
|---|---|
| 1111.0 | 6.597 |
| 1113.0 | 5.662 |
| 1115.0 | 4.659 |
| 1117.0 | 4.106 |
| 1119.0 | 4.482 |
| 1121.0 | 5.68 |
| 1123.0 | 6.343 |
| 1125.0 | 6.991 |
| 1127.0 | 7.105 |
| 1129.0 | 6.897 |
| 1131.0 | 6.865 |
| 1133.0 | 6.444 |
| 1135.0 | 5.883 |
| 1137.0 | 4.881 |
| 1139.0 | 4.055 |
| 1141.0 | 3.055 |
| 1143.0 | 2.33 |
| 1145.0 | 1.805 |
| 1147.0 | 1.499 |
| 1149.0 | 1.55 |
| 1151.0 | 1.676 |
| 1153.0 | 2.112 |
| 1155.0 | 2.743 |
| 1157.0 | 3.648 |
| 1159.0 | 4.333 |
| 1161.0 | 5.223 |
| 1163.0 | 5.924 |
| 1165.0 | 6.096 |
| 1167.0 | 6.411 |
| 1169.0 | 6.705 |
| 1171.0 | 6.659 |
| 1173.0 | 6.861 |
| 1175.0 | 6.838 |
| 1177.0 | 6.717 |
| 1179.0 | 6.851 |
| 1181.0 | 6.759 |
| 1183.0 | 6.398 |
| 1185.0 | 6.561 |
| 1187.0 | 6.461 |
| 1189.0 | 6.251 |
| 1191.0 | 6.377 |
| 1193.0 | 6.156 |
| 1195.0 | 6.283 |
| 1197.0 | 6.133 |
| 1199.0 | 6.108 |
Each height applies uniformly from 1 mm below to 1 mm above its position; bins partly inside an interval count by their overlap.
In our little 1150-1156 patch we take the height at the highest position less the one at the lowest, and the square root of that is 1.0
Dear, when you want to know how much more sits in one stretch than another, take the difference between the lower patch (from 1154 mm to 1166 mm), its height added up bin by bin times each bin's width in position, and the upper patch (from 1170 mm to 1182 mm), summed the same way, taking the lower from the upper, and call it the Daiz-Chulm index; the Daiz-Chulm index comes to 25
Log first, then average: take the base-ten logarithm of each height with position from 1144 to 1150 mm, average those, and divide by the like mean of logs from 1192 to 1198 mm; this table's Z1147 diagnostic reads 0.26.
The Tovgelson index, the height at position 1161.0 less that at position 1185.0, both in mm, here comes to -1.3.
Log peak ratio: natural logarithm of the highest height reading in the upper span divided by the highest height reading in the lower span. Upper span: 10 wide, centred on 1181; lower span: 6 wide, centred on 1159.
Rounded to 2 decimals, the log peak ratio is 0.27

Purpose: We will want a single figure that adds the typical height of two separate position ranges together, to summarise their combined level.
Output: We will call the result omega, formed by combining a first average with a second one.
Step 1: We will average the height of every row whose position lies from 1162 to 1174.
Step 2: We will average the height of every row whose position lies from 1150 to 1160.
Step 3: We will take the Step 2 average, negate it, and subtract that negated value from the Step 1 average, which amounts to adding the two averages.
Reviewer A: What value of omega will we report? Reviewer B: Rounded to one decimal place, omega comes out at 9.3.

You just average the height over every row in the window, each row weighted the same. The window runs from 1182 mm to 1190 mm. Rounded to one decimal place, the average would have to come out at 6.4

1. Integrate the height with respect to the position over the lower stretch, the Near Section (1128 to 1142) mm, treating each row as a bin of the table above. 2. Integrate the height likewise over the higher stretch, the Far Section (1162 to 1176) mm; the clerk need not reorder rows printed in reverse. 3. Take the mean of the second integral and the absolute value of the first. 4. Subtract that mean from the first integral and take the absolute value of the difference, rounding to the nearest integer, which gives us 7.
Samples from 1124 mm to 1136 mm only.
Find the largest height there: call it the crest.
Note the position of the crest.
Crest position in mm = 1127.0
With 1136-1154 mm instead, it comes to 1137.0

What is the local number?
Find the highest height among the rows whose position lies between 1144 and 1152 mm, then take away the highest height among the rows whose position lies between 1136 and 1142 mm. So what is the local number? -3.1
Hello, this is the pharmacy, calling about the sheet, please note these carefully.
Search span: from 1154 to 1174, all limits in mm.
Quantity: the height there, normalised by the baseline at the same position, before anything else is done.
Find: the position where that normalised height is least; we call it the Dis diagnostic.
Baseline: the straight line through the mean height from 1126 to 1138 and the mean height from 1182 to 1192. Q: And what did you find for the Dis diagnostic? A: 1155.0 mm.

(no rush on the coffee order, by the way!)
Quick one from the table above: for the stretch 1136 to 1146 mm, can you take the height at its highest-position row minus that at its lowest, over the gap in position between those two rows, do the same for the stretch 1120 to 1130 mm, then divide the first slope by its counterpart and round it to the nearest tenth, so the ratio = -2.5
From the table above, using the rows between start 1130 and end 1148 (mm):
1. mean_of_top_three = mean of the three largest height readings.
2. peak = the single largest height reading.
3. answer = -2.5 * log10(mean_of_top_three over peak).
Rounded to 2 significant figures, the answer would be 0.077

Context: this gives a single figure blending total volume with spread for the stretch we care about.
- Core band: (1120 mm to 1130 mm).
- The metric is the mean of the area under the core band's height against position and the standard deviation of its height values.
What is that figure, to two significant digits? 33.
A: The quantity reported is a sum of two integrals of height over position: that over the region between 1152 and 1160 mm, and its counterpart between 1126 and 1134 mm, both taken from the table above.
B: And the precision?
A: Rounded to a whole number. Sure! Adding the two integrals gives 80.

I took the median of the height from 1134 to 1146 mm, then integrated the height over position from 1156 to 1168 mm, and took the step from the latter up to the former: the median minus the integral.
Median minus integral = -60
